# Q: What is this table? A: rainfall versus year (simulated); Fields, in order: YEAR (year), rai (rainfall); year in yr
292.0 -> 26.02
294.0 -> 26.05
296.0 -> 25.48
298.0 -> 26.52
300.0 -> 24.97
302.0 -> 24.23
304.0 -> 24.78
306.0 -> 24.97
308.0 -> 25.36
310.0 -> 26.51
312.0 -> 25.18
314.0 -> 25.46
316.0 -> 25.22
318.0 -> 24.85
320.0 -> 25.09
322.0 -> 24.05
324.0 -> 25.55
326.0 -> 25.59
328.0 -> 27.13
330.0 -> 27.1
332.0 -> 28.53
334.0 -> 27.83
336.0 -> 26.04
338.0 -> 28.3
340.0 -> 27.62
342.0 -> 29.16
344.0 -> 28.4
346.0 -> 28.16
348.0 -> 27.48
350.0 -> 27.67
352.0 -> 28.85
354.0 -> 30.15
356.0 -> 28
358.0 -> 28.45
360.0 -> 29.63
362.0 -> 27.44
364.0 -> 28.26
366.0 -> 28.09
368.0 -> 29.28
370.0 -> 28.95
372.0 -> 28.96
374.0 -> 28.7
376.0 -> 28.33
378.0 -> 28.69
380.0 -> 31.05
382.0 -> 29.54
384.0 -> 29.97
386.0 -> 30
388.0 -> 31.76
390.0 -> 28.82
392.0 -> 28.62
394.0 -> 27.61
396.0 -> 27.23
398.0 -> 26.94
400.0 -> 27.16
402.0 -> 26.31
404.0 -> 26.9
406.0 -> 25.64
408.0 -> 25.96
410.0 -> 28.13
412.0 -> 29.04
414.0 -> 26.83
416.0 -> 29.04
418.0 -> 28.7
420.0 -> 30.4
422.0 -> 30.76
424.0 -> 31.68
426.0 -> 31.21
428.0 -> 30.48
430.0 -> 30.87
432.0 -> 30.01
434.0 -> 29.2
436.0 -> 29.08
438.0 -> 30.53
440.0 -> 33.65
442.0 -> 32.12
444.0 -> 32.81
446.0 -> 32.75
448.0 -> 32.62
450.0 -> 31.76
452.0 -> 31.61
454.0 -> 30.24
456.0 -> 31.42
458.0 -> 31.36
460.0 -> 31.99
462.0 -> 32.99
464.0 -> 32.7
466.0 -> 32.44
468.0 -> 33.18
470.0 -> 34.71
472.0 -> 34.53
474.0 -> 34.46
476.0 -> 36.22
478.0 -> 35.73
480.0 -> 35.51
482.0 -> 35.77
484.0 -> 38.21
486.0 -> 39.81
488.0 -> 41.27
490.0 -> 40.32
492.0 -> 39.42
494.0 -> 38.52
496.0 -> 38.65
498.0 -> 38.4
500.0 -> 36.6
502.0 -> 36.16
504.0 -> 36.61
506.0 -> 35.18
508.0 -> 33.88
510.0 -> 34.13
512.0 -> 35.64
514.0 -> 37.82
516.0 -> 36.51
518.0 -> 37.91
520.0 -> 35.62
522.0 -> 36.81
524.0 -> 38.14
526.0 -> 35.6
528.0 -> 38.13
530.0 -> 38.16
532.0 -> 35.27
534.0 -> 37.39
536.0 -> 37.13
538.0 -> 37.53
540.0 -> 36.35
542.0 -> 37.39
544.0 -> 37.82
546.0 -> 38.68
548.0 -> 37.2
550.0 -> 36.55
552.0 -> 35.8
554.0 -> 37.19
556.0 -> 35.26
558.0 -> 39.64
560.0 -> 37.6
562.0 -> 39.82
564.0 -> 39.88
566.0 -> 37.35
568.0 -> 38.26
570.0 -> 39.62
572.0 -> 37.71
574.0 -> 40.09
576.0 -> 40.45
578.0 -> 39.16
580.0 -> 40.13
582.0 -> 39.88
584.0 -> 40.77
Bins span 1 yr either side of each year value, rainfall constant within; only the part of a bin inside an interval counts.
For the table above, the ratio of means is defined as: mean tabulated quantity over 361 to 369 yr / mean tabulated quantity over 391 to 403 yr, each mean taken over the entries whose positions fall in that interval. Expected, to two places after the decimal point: 1.03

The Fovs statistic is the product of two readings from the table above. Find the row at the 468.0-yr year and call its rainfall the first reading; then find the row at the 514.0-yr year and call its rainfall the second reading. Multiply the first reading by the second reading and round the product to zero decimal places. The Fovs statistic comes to 1255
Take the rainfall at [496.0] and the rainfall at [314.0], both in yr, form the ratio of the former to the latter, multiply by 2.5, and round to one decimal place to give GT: 3.8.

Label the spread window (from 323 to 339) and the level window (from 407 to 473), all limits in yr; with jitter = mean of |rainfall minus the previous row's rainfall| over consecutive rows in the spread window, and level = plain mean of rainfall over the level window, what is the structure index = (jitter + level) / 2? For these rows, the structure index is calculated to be 16.1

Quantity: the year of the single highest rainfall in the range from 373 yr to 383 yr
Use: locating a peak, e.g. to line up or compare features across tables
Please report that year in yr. 380.0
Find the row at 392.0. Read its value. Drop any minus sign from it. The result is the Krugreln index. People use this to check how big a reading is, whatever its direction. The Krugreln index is 29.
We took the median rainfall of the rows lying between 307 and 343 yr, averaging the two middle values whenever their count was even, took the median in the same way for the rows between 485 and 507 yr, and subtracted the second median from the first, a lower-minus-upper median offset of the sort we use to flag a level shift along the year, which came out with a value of -13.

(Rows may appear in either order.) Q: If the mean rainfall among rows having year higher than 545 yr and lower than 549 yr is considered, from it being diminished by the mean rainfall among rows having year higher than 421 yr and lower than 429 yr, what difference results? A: 6.9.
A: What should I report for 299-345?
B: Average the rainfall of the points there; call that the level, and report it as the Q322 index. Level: 26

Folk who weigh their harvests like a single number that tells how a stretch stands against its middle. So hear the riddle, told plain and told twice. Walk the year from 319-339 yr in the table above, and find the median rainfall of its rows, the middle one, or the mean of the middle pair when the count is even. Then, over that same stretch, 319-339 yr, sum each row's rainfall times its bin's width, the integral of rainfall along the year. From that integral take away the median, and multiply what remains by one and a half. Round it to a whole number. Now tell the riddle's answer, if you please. 756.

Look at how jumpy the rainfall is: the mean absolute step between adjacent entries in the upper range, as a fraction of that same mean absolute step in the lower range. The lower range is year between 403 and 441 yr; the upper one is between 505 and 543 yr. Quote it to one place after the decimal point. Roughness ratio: 1.3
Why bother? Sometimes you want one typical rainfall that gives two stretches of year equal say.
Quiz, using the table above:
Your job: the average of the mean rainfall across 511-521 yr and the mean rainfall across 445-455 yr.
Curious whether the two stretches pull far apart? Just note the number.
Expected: 34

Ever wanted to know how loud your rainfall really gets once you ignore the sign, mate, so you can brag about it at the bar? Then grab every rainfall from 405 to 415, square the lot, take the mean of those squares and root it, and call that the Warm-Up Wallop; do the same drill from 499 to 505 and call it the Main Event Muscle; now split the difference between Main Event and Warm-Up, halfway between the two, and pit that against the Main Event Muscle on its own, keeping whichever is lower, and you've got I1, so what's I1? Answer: 31.8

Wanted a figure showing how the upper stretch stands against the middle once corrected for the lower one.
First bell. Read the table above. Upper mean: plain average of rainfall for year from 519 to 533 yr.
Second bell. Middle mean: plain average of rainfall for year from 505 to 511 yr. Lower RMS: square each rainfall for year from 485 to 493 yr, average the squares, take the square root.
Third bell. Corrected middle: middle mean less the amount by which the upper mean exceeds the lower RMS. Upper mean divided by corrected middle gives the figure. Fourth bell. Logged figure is 0.97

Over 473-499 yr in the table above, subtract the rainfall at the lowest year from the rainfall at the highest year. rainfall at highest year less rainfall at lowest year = 3.9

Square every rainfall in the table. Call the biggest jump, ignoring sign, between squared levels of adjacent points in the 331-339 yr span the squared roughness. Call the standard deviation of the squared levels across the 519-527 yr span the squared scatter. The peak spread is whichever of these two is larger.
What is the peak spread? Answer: 123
